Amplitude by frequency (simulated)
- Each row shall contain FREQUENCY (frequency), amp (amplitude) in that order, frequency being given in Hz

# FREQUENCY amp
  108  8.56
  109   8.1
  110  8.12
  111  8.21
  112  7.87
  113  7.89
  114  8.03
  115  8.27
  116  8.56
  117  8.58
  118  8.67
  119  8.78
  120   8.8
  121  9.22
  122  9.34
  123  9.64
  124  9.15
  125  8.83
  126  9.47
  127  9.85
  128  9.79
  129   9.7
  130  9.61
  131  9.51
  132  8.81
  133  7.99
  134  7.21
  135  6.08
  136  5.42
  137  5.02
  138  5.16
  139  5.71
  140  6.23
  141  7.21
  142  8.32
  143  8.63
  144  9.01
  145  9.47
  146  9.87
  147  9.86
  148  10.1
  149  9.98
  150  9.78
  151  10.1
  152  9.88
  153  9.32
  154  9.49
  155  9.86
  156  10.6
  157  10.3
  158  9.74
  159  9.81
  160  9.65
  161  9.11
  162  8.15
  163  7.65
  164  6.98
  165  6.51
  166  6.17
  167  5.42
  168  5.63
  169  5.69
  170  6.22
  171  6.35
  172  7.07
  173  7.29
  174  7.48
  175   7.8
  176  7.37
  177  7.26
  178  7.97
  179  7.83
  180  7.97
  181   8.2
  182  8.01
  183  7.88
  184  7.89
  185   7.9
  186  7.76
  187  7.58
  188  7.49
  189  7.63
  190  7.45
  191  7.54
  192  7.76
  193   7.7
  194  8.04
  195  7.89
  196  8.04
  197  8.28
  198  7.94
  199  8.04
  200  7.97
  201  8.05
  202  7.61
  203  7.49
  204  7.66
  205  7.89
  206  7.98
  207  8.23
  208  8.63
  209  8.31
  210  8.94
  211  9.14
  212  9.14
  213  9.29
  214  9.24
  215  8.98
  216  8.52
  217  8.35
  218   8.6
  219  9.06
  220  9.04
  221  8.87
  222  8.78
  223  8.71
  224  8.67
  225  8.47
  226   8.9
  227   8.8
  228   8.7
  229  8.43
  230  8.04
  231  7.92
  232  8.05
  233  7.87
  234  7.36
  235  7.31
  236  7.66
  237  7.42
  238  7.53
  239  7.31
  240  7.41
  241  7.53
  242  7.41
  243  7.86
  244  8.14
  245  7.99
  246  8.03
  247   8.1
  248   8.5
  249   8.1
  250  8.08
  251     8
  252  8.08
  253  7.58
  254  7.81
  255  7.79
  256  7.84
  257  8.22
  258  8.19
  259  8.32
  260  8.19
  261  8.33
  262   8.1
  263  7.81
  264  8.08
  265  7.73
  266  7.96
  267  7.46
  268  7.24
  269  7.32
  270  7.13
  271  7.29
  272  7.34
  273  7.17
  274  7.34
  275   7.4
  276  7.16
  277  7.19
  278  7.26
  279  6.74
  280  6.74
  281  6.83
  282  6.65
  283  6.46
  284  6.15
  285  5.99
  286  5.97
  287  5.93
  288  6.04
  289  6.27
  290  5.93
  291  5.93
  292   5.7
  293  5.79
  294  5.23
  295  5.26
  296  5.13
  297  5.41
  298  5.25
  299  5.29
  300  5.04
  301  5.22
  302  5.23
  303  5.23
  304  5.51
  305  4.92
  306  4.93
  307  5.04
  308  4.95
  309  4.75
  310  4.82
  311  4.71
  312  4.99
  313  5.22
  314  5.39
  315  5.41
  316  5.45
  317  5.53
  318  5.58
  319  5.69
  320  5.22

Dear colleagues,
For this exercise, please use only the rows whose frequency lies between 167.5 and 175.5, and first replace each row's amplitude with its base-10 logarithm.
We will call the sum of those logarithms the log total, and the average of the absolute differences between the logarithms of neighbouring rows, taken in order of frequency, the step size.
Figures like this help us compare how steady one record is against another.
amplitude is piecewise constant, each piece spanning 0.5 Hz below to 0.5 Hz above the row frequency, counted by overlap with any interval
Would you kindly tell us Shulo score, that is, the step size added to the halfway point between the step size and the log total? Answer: 3.3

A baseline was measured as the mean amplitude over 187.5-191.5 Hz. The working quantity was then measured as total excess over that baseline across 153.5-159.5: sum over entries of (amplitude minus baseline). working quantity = 14.6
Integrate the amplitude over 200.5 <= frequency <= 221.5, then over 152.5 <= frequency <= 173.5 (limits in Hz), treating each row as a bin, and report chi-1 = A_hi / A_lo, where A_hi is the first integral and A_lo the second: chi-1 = 1.07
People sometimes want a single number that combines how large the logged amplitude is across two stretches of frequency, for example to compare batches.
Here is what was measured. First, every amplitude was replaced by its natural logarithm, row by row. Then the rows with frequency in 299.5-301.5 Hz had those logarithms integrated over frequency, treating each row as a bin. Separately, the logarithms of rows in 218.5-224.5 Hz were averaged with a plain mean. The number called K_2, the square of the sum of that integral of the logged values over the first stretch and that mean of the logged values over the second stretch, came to 30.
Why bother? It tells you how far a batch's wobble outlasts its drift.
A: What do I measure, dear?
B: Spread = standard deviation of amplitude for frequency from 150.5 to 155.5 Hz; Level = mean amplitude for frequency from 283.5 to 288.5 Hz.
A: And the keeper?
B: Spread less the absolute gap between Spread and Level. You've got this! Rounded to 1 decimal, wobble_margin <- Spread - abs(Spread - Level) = -5.4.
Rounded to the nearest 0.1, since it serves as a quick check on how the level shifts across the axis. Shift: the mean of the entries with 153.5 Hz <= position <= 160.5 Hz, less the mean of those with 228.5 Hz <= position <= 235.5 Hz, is 2.1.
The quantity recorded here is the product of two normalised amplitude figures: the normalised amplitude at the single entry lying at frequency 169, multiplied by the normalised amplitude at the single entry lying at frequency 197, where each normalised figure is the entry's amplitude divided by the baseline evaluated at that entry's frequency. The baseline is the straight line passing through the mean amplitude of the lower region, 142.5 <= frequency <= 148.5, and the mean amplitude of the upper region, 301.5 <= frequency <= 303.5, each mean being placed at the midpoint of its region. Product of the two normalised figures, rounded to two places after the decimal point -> 0.66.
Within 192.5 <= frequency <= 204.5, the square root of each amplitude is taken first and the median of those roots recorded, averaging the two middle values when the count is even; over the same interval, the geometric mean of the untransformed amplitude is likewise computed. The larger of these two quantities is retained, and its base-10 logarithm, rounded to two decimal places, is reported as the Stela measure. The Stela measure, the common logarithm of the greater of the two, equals 0.90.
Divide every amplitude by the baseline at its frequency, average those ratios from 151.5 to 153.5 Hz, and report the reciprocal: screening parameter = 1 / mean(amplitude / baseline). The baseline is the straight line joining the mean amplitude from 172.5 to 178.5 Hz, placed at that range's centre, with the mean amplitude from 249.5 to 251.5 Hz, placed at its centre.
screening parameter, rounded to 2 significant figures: 0.77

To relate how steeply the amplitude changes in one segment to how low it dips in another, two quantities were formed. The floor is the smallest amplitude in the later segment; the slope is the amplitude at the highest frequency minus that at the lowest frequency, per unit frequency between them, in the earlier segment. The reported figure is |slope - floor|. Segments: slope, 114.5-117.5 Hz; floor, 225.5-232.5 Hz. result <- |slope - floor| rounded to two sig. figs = 7.8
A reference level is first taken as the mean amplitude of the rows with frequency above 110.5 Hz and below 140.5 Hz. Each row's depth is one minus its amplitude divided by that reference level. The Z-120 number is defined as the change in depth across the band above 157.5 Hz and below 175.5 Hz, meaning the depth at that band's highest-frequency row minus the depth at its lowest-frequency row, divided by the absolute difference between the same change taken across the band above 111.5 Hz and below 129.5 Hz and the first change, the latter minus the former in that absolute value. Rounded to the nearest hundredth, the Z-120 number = 0.51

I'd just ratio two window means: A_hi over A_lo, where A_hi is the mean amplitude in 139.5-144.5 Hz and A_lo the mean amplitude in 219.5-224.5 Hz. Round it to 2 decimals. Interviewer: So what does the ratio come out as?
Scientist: 0.89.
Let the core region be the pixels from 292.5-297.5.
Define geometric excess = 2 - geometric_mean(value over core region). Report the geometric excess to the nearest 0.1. -3.4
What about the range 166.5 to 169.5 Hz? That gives -3.6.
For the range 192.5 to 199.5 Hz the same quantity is -6.0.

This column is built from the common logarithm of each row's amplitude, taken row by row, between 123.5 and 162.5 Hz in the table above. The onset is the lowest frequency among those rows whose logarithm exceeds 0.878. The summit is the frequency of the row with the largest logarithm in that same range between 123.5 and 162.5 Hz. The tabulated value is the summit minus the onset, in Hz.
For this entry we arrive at 32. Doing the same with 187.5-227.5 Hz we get 24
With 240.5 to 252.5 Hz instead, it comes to 5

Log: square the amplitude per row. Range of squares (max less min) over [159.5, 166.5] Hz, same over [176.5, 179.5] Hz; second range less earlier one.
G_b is -44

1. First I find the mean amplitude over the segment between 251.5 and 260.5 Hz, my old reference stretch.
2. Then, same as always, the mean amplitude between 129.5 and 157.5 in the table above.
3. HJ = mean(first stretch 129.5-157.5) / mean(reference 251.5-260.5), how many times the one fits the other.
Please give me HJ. 1.06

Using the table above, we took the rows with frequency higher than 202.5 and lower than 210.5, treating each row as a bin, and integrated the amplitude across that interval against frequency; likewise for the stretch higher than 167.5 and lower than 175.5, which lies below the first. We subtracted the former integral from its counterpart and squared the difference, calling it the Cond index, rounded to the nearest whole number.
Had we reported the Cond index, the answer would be 135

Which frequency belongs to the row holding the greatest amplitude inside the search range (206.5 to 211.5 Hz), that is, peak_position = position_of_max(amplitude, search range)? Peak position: 211 Hz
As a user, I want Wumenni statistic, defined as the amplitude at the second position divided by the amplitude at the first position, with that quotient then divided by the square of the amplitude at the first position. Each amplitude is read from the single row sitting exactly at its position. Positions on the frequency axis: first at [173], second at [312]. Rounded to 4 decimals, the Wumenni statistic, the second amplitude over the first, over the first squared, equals 0.0129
